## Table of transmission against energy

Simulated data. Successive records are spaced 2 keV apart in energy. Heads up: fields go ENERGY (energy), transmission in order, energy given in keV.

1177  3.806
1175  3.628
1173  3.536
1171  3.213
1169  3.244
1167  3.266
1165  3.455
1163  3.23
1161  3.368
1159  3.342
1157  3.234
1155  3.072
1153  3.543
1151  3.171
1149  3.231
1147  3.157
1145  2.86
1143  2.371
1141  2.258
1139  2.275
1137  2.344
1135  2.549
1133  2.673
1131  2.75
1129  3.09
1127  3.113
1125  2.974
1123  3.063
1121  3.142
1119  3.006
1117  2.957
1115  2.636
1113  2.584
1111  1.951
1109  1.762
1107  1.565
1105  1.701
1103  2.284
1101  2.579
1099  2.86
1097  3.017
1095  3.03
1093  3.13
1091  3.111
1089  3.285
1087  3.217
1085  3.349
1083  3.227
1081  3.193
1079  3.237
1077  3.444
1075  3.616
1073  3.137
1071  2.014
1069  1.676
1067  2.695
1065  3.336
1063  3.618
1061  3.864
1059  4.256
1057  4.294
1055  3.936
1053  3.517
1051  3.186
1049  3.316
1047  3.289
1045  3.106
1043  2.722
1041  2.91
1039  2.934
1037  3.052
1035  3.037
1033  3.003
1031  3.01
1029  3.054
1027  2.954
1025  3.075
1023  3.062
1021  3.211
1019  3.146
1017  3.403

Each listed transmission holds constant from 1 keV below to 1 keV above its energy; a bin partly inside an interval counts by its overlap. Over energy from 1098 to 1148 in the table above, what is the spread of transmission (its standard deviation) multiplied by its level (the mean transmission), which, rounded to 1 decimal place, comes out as 1.2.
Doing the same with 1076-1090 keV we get 0.3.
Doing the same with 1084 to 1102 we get 0.7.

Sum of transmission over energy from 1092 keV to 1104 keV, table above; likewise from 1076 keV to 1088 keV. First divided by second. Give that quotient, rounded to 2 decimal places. 0.86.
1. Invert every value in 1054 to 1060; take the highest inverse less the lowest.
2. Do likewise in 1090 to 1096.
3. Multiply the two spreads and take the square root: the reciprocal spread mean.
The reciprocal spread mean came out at 0.015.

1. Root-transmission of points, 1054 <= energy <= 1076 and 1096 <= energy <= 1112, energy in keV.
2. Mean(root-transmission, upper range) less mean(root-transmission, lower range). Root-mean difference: -0.33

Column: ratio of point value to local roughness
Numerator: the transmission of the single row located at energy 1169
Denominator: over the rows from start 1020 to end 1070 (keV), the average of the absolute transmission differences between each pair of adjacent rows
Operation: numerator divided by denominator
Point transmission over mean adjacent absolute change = 15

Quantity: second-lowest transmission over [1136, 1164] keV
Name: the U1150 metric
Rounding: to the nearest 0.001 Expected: 2.275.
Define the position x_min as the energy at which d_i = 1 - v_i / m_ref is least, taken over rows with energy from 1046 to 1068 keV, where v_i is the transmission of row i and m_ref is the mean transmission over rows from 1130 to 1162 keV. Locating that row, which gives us 1057 keV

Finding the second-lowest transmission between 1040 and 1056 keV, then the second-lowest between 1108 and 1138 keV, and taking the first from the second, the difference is -0.96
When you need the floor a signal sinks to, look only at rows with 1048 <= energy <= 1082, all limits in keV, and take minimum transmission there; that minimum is 1.676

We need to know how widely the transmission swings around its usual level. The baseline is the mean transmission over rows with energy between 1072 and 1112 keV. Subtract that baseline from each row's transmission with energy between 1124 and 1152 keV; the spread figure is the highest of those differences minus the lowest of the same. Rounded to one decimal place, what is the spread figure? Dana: 1.0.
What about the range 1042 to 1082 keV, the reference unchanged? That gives 2.6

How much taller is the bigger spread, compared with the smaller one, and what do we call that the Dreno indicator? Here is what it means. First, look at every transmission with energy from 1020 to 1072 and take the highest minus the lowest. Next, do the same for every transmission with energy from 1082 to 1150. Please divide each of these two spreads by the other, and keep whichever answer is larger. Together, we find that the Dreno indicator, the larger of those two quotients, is 1.5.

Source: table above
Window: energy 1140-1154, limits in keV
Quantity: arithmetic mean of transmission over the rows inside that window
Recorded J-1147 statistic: 2.94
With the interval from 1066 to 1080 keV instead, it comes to 2.83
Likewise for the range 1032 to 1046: 2.97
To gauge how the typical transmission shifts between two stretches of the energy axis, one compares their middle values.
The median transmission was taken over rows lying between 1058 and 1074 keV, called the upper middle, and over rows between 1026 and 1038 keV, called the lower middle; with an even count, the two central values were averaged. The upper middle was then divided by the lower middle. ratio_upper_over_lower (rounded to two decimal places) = 1.07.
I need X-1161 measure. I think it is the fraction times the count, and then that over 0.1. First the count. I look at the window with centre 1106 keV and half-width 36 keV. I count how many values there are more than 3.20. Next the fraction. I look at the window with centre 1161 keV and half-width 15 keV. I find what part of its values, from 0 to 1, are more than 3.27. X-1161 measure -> 28.0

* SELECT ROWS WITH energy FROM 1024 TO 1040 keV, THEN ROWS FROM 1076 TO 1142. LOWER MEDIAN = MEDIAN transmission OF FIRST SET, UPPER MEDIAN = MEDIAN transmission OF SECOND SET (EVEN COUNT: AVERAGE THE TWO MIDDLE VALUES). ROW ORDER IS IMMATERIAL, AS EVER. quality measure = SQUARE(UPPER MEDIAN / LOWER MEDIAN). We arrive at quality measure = 0.97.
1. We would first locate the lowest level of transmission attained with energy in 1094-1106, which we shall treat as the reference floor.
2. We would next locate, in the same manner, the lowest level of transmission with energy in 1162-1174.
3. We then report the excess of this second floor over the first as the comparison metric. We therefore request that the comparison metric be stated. 1.5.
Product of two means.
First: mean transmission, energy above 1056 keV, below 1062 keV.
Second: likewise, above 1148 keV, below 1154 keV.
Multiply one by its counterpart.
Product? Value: 13.7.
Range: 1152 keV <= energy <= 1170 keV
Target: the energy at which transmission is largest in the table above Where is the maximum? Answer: 1153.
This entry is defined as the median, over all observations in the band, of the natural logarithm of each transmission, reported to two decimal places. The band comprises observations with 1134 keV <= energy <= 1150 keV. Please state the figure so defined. 0.90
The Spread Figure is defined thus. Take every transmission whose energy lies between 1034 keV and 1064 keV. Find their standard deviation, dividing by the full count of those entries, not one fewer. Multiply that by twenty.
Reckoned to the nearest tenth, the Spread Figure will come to 9.5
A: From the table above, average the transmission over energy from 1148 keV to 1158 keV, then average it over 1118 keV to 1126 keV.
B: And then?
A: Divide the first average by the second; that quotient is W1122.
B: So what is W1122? 1.07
